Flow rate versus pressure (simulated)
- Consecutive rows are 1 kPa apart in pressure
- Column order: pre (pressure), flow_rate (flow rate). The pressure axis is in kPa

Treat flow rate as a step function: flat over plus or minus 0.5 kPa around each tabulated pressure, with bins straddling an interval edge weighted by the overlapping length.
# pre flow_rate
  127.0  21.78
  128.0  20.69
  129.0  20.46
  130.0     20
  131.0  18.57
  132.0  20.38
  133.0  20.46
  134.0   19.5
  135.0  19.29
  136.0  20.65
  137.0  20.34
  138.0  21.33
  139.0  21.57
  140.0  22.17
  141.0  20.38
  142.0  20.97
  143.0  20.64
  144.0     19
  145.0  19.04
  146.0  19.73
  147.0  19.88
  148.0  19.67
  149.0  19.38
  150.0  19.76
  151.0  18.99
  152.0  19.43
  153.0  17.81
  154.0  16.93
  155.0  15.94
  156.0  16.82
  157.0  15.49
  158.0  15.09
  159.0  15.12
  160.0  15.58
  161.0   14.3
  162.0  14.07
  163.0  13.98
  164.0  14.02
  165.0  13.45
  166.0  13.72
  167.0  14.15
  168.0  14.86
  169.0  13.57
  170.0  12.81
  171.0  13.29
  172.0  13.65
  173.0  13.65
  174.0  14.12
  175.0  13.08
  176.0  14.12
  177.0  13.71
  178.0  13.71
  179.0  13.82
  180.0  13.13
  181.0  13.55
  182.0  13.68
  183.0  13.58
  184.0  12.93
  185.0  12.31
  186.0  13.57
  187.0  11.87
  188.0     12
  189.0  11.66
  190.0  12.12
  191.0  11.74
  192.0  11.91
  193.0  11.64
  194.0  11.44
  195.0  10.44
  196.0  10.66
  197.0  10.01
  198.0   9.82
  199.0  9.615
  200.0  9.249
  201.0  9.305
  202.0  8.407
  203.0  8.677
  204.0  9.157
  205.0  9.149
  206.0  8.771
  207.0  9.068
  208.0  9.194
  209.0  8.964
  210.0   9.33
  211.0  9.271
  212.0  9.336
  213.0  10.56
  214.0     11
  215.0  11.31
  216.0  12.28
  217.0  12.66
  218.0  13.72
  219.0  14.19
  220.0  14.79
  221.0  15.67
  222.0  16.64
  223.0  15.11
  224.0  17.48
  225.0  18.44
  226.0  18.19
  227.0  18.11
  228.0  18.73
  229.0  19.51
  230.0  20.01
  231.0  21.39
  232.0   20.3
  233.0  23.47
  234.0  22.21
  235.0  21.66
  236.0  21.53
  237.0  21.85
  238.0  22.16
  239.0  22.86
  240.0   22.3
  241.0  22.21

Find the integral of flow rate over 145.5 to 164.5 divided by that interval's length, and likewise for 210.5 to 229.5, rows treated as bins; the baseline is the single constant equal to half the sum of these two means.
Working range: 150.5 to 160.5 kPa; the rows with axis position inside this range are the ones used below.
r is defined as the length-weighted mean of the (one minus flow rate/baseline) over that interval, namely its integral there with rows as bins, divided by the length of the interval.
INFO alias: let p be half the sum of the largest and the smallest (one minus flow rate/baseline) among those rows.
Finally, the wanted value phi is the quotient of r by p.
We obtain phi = 0.639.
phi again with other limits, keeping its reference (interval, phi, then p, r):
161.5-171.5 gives 1.022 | 0.12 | 0.13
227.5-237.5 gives 0.994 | -0.34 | -0.34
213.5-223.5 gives 1.043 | 0.12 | 0.13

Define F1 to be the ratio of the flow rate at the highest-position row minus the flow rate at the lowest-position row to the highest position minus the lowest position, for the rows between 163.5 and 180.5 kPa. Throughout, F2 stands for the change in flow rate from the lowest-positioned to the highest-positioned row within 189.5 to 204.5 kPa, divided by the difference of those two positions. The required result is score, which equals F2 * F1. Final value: 0.01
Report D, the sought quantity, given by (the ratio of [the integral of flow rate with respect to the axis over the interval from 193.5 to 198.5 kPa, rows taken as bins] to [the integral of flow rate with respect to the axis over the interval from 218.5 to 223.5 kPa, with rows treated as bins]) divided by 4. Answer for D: 0.17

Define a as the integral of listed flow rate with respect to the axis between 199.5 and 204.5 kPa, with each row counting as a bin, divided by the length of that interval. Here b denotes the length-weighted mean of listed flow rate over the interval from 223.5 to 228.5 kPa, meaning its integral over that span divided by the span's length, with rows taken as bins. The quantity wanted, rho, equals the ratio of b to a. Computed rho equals 2.03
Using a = 9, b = 18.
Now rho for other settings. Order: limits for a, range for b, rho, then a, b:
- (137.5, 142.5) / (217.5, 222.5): 0.70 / 21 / 15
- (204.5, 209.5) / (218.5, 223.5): 1.69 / 9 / 15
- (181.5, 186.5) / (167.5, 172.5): 1.03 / 13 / 14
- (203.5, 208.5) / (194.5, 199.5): 1.11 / 9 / 10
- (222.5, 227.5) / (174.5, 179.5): 0.78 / 17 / 14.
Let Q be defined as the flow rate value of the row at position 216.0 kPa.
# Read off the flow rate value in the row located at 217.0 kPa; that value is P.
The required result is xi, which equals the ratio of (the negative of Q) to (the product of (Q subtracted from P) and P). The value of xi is -2.55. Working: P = 12.66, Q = 12.28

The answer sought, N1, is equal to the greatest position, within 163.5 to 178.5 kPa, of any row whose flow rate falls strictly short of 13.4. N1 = 175.0 kPa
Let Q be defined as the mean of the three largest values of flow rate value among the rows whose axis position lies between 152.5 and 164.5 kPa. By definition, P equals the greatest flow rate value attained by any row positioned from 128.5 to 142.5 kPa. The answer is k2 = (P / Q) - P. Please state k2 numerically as -21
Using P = 22.17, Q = 17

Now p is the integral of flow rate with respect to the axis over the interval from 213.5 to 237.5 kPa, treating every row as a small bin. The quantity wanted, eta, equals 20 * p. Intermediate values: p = 420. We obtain 8405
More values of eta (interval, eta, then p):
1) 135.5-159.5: 9123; 456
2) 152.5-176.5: 6992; 350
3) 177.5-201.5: 5675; 284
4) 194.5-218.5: 4799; 240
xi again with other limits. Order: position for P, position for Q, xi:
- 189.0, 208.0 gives -0.32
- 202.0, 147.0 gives 0.21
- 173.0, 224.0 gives 0.33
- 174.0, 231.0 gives 0.21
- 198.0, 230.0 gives 0.20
